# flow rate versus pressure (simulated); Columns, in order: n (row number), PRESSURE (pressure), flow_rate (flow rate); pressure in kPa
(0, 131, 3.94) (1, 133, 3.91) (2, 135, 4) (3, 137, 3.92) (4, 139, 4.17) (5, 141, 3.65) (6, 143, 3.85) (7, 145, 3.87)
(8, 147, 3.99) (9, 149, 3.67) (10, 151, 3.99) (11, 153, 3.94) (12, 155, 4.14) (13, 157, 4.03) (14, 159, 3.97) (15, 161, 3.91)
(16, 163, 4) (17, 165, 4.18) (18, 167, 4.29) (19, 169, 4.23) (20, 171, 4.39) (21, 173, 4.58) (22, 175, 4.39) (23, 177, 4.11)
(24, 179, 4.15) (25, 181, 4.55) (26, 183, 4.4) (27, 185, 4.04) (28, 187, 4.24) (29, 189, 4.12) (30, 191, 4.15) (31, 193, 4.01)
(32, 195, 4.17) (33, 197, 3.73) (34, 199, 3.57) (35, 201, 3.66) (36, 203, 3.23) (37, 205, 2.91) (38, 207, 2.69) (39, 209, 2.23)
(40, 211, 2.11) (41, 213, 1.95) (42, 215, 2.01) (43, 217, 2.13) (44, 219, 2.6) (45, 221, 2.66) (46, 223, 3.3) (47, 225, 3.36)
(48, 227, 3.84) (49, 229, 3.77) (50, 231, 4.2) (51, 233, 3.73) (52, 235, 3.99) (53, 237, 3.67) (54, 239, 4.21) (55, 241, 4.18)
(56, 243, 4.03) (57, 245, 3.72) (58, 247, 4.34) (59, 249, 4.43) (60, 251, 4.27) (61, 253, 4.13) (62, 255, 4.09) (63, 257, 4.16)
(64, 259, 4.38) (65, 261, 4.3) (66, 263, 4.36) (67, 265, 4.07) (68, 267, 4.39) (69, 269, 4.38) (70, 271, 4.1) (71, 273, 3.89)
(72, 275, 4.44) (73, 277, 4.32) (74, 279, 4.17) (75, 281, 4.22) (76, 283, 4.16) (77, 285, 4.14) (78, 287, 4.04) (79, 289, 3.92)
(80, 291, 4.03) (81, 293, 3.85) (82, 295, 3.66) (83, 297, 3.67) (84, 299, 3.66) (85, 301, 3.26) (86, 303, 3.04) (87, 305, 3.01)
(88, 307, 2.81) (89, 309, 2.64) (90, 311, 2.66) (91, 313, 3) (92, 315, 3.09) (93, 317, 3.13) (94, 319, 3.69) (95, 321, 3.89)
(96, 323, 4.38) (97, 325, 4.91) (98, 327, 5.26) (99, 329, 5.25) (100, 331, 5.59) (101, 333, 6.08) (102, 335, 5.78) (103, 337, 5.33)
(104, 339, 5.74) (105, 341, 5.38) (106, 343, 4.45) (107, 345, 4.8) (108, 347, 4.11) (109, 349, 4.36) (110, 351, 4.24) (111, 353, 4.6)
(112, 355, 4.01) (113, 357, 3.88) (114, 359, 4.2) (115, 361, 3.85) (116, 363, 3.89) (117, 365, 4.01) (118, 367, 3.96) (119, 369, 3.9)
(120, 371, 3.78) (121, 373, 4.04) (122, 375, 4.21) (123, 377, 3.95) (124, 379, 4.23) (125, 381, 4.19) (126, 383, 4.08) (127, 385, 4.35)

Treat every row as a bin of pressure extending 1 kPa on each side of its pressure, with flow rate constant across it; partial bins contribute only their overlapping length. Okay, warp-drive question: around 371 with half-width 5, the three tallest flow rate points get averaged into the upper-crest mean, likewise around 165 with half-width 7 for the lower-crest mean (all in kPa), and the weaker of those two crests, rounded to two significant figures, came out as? 4.1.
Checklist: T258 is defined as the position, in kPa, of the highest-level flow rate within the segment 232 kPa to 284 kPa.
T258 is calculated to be 275 kPa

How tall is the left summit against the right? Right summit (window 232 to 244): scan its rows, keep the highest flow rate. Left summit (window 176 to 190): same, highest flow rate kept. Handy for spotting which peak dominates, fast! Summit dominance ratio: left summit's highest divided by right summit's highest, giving 1.08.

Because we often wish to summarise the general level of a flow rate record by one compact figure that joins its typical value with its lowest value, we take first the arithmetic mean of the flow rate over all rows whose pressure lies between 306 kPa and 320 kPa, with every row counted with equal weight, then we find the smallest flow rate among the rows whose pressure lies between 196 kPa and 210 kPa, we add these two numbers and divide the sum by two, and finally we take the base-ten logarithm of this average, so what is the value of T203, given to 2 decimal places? 0.42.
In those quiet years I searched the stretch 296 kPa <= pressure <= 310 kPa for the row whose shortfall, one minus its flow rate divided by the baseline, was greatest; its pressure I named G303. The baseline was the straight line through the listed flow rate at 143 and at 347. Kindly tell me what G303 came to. 309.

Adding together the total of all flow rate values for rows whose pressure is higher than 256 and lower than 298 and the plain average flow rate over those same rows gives 91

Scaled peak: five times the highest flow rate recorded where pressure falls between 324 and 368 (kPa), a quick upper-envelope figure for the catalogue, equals 30.4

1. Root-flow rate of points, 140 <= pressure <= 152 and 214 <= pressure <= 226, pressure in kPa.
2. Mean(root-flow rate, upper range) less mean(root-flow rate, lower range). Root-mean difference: -0.33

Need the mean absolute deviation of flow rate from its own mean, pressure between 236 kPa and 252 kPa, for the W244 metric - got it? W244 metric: 0.22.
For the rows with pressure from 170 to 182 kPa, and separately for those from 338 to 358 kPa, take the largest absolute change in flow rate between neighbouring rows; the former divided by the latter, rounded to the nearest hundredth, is 0.43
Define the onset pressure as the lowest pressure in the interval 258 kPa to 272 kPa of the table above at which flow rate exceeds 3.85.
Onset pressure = 259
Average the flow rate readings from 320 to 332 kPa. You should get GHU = 4.9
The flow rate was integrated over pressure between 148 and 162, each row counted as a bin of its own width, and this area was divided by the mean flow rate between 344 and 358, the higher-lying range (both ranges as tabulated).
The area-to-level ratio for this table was 13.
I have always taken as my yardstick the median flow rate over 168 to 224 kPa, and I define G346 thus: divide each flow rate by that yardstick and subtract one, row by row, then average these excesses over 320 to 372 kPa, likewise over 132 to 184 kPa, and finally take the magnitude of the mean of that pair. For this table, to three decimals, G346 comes 0.123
